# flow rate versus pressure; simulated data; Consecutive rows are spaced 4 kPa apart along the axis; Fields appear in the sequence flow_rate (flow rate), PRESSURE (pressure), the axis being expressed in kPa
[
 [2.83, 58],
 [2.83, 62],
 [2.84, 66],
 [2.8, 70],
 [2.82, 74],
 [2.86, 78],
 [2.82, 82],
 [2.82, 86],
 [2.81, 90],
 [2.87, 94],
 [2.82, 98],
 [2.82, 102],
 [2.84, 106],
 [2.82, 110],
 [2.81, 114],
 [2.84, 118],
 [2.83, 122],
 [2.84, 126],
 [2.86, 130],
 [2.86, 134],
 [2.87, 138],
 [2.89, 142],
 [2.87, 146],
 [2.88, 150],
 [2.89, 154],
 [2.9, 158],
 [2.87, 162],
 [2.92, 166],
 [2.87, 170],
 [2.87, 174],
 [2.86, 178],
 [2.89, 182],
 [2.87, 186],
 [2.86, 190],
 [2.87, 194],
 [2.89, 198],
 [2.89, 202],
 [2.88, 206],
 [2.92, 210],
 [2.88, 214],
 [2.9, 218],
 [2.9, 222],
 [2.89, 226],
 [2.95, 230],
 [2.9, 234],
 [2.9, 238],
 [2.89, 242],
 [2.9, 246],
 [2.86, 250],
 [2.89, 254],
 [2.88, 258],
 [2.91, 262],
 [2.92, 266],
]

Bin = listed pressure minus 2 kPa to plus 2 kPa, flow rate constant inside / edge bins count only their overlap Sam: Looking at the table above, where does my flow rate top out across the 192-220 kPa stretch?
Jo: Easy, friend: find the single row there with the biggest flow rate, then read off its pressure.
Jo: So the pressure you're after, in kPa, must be 210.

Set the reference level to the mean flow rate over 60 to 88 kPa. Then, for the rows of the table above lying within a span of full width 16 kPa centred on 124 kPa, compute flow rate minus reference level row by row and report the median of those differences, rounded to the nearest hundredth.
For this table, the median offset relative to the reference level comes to 0.01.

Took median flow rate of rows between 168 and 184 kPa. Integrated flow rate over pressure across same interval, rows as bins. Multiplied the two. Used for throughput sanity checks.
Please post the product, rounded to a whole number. 132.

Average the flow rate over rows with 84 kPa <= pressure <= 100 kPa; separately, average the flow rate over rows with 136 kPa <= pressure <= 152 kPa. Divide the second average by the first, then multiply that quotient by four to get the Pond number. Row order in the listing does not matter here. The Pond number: 4.067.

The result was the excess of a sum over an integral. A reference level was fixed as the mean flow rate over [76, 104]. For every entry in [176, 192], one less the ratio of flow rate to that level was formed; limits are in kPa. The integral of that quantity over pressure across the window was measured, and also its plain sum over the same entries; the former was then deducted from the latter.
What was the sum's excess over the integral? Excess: 0.16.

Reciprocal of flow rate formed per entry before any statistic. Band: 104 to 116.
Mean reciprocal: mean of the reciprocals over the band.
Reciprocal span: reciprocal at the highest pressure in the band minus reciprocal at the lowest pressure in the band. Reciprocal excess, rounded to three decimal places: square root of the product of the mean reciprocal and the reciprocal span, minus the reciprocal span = 0.033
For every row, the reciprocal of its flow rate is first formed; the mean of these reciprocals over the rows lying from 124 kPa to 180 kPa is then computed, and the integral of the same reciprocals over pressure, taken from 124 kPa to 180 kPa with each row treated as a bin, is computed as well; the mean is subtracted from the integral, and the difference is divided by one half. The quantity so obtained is 38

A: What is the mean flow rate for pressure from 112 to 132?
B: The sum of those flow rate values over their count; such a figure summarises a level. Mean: 2.84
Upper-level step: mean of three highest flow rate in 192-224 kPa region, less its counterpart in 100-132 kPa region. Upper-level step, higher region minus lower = 0.06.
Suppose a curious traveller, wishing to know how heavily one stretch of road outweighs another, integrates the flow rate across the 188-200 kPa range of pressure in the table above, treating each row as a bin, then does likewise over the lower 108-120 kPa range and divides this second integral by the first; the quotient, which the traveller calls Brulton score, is 0.98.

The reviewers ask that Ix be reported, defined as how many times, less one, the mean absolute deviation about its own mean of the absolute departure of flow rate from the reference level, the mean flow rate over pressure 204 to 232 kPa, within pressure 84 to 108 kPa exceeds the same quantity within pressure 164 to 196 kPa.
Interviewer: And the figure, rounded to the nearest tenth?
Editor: 1.1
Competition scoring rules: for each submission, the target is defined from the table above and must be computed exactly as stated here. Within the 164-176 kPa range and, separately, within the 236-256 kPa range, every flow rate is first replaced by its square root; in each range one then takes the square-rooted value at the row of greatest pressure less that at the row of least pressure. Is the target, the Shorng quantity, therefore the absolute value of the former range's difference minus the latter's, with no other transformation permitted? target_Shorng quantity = 0.012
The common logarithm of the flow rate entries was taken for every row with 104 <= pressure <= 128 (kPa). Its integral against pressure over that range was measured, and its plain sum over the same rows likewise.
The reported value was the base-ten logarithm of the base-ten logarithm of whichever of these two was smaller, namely -0.36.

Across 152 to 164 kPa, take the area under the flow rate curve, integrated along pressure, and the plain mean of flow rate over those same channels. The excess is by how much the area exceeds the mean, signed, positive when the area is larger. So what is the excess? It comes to 32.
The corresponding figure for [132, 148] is 43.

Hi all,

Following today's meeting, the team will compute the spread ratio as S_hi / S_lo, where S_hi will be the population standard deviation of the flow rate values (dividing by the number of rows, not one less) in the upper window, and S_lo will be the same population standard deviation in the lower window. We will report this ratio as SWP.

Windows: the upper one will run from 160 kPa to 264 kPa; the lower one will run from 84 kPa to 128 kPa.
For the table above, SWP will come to 1.2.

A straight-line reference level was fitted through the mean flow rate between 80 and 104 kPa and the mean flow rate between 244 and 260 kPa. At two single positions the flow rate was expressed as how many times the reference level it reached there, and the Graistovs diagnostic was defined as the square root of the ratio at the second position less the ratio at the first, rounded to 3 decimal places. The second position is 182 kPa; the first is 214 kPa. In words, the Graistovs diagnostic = 0.086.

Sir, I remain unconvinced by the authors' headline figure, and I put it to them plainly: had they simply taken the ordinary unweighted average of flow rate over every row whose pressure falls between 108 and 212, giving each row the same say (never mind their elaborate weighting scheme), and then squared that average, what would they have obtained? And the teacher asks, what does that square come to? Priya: 8.24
